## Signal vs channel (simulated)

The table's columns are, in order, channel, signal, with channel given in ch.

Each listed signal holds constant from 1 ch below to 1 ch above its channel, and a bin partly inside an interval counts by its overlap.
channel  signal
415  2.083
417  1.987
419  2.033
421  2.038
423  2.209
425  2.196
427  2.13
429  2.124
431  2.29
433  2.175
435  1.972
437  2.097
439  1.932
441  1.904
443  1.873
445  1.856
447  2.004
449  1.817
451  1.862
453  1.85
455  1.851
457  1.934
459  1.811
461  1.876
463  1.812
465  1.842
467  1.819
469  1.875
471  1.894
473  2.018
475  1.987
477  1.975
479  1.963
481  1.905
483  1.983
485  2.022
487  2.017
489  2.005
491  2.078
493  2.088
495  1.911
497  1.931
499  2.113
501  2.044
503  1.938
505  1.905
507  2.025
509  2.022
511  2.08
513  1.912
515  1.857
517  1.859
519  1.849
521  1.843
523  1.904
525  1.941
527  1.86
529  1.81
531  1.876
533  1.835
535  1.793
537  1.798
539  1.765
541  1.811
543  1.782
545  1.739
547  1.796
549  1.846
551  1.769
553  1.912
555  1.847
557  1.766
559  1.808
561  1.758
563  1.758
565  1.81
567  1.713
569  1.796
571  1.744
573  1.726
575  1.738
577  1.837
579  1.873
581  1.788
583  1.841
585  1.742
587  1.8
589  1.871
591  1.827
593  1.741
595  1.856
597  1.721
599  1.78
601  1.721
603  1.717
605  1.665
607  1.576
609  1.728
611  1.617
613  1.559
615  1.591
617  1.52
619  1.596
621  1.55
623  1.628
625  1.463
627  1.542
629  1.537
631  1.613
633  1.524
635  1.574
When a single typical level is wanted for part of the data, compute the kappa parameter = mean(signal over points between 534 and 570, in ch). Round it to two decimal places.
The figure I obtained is 1.79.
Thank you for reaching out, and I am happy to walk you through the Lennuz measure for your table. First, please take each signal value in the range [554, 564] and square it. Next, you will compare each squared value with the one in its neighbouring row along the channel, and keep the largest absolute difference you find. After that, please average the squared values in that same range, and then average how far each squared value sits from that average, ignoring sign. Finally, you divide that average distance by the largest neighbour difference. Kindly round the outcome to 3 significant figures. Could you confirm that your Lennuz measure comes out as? 0.394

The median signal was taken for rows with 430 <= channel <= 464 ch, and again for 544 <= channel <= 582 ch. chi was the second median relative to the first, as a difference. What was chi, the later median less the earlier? -0.09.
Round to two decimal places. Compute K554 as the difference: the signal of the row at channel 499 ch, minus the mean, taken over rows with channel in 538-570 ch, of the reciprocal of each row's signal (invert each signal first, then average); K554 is 1.55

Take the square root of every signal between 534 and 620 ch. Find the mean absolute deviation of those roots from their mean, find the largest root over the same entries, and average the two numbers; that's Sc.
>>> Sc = 0.704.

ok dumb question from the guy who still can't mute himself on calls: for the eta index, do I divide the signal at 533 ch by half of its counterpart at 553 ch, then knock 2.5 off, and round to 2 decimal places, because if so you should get -0.58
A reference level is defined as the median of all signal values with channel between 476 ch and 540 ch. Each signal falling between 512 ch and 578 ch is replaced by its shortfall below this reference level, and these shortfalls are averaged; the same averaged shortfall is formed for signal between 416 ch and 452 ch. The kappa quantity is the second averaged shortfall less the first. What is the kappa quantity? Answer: -0.21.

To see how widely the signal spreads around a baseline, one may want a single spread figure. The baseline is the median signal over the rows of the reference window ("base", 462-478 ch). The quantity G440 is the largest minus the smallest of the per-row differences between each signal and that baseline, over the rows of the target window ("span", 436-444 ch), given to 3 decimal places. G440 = 0.224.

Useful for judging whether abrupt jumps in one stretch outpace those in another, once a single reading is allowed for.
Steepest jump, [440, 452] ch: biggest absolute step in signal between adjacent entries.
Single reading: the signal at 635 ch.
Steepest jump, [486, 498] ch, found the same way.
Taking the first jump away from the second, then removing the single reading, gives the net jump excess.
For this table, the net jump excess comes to -1.58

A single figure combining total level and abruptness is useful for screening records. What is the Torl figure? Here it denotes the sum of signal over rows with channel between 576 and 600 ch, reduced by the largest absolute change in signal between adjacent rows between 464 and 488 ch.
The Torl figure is 21.6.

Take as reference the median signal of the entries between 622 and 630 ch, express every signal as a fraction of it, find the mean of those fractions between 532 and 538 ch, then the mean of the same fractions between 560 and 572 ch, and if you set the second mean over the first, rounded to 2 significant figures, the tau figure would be 0.97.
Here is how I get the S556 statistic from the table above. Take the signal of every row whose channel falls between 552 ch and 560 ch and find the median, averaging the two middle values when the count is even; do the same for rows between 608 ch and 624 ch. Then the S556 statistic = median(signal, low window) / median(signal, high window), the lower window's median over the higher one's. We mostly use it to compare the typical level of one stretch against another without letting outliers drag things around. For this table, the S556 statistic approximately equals 1.15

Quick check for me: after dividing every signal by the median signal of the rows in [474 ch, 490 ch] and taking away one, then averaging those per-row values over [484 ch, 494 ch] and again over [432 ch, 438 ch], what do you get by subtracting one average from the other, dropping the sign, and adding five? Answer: 5.02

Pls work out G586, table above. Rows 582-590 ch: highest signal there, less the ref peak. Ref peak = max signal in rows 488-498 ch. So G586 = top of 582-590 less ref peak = -0.22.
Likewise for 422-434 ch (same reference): 0.20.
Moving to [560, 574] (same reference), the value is -0.28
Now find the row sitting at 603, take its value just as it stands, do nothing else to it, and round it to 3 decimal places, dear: 1.717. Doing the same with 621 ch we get 1.550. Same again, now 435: 1.972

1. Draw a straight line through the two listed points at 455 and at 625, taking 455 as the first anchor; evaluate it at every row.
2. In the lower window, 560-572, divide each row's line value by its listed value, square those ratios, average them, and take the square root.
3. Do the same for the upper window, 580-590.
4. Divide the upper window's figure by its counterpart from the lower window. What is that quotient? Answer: 0.95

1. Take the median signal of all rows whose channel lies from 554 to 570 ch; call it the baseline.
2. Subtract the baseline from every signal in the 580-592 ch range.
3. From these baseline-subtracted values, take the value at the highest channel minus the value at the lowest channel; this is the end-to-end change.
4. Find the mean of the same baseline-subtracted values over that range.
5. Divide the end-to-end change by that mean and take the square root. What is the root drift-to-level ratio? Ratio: 1.13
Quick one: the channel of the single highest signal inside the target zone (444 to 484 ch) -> 473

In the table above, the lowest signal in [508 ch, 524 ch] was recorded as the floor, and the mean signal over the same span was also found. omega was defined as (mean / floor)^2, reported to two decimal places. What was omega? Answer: 1.08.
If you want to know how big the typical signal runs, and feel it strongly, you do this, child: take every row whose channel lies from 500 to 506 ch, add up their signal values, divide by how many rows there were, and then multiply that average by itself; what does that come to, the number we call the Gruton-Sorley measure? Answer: 3.85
